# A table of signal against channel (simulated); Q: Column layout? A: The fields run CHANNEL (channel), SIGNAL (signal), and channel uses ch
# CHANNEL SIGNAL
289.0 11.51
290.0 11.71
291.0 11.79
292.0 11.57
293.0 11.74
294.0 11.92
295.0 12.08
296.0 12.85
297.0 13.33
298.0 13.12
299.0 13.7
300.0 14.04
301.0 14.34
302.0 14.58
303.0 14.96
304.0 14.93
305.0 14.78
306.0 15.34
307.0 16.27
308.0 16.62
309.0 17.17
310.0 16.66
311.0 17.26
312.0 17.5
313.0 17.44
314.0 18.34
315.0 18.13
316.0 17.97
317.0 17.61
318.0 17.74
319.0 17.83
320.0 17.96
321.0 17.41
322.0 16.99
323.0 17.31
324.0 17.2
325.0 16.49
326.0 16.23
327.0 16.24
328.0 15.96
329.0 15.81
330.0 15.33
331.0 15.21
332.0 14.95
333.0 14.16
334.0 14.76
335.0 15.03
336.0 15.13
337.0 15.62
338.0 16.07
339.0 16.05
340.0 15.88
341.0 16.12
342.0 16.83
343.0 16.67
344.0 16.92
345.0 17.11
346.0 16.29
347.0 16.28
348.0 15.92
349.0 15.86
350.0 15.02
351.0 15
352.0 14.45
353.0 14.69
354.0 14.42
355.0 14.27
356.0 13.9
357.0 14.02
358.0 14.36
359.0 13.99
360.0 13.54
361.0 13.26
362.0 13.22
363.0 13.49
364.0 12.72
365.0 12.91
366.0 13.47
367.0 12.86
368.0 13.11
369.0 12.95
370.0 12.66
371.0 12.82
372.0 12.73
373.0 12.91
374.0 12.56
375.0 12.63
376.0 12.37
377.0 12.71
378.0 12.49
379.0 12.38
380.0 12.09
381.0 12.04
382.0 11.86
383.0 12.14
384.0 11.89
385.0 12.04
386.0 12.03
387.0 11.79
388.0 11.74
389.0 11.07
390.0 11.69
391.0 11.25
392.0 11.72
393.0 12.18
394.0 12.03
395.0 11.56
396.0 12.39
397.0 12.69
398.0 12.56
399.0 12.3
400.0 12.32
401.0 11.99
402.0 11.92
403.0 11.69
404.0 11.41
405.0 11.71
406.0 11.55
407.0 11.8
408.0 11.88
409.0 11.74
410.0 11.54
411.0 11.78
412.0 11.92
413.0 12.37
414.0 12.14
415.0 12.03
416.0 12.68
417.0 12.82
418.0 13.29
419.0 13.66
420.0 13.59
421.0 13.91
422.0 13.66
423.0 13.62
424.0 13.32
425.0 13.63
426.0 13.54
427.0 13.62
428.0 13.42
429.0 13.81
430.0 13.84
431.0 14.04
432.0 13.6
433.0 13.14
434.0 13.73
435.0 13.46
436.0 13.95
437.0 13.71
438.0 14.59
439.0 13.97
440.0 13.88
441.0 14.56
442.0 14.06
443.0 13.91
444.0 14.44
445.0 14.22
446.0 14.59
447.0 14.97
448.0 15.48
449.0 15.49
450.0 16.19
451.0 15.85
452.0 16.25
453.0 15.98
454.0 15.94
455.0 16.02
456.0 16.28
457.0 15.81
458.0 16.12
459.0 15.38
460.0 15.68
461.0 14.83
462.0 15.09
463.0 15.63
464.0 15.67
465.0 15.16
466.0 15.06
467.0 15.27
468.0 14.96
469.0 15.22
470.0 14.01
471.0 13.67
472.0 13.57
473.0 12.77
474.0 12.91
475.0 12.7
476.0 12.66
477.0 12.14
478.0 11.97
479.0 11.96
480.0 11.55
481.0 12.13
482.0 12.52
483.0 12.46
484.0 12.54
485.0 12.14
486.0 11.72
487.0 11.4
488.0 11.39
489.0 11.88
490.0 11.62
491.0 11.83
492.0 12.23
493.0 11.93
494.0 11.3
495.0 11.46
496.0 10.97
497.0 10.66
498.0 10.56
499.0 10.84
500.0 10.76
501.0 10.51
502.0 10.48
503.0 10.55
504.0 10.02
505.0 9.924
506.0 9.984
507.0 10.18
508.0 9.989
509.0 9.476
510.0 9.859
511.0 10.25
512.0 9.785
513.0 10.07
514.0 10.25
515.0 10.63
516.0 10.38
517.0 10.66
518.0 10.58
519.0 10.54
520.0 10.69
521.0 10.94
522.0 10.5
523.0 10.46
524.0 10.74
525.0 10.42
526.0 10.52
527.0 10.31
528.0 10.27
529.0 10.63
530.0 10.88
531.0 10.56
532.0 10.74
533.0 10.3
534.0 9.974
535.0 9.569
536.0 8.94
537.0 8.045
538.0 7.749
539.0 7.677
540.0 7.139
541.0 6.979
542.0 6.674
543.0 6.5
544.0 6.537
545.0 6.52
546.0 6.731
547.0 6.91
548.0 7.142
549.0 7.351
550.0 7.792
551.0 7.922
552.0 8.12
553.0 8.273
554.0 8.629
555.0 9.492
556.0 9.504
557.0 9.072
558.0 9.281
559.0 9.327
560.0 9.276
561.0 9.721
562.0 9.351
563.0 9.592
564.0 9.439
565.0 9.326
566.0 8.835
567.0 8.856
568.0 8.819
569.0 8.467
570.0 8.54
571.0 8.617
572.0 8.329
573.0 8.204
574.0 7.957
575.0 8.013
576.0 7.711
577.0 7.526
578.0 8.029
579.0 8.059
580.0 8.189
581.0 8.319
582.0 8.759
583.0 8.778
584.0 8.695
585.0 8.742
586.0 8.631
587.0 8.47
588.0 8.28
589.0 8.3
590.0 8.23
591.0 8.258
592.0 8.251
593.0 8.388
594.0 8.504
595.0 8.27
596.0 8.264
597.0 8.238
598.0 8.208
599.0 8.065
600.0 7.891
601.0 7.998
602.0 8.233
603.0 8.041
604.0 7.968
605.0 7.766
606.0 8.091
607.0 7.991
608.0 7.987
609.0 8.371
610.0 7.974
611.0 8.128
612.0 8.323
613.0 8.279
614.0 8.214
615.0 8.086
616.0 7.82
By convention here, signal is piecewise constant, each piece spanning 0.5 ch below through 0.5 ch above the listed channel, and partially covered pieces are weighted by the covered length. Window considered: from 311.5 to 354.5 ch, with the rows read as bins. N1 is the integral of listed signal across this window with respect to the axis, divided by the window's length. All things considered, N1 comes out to 16.3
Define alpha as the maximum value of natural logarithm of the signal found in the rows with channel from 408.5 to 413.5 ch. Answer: 2.52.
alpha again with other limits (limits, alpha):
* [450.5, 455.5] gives 2.79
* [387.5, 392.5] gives 2.46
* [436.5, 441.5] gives 2.68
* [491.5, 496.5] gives 2.50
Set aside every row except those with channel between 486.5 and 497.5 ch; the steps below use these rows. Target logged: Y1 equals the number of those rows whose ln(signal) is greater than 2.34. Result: 11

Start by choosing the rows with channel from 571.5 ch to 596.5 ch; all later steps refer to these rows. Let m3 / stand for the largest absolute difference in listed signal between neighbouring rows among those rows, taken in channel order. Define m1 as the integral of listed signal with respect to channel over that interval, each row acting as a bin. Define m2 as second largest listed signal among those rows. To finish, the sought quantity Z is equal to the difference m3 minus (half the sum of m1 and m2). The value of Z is -107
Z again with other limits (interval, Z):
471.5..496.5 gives -157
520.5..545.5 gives -119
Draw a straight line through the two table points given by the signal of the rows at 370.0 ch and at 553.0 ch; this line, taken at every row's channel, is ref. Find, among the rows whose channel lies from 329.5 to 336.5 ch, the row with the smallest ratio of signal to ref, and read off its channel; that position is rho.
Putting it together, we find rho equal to 333.0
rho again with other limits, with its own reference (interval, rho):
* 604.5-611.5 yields 605.0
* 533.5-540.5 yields 540.0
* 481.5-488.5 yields 487.0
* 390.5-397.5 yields 391.0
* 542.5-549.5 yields 543.0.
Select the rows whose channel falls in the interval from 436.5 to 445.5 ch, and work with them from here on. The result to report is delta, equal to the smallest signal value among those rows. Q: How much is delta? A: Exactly 13.71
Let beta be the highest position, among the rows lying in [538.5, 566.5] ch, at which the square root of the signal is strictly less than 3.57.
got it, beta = 566.0 ch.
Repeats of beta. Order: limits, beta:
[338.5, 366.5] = 364.0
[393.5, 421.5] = 416.0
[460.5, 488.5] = 488.0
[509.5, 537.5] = 537.0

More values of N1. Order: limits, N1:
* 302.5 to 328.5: 16.9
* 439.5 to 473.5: 15.1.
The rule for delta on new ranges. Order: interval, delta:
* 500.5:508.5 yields 9.924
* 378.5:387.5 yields 11.79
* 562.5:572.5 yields 8.329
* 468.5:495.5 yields 11.3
